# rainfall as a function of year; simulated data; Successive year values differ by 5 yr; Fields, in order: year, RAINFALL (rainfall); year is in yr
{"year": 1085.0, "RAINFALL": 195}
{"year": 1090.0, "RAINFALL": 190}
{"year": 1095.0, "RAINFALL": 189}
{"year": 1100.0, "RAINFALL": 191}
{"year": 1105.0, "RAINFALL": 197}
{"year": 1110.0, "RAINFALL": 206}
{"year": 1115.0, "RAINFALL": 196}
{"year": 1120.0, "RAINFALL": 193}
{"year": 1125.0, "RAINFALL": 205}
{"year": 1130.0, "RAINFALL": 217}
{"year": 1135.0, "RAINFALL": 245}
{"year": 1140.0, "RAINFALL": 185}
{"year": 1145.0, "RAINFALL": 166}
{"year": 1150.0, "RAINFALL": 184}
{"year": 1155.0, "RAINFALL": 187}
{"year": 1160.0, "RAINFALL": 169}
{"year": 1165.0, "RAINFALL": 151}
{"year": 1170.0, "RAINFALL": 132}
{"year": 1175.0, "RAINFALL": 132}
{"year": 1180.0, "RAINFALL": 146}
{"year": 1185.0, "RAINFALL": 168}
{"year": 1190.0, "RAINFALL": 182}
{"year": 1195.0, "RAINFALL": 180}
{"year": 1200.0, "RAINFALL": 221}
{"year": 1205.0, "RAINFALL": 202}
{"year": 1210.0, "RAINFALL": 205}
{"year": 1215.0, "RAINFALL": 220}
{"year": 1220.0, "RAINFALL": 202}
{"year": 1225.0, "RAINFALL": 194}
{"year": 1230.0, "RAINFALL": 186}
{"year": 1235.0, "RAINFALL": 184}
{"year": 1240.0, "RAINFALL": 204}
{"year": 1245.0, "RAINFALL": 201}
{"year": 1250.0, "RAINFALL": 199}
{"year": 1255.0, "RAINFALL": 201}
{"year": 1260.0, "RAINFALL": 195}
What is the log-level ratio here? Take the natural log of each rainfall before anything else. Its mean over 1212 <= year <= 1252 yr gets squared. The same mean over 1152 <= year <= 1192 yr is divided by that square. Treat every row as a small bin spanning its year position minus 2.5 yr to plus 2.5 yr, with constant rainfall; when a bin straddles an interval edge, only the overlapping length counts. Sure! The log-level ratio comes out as 0.181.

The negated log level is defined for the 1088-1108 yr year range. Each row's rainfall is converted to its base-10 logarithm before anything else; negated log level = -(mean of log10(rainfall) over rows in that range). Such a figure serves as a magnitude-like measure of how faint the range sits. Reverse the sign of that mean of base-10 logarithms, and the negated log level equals -2.28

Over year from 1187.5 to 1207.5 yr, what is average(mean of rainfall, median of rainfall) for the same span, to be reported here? 194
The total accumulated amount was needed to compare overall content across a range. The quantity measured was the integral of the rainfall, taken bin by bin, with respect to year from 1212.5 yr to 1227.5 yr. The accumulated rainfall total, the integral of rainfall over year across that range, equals 3080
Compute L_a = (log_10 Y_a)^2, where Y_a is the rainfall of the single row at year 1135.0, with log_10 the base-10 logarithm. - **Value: 5.71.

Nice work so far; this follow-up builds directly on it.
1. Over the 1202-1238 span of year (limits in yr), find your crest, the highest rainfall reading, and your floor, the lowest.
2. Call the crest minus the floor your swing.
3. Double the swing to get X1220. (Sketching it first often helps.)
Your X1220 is 72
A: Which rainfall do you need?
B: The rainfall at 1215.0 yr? 220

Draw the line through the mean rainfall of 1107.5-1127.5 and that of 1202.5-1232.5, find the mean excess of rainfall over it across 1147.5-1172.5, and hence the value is -36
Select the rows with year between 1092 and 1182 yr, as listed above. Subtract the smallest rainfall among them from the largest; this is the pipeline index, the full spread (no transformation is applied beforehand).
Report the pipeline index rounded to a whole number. 113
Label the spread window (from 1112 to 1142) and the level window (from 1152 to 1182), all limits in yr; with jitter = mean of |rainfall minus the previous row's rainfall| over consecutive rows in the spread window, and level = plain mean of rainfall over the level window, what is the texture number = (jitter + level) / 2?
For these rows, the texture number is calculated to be 88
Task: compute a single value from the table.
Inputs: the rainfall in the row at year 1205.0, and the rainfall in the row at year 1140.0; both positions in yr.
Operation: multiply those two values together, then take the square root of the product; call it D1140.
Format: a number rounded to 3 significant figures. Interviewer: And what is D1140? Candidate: 193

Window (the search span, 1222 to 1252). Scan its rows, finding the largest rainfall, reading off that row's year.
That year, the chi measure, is 1240.0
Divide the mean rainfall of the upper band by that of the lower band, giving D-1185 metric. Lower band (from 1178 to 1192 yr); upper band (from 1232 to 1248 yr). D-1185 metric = 1.19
